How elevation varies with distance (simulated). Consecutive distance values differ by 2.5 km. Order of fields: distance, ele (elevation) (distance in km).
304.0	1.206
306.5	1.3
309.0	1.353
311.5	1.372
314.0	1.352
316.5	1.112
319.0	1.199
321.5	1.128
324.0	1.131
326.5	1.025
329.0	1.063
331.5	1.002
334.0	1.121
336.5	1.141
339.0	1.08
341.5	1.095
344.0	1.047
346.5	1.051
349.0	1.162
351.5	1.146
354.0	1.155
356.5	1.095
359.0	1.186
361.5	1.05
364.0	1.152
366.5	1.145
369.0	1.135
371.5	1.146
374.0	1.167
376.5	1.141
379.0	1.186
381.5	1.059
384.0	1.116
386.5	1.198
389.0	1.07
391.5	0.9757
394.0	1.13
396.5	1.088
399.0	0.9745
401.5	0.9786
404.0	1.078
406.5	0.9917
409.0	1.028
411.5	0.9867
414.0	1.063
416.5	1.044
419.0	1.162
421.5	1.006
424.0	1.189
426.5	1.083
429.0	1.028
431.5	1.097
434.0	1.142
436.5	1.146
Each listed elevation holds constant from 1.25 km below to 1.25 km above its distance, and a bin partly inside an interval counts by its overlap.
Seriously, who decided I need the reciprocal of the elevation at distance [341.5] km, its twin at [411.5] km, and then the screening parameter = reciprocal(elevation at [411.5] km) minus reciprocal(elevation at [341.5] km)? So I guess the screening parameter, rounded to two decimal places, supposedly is 0.10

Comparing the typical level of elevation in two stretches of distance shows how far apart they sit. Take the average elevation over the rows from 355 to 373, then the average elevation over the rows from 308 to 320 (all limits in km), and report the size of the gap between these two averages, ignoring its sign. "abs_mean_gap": 0.15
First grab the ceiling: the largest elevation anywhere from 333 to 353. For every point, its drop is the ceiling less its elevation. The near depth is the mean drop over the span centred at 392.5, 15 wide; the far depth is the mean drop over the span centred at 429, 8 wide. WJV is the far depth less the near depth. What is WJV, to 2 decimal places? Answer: 0.00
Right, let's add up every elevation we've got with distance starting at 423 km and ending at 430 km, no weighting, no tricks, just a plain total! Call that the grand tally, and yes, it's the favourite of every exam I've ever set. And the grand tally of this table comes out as 3.3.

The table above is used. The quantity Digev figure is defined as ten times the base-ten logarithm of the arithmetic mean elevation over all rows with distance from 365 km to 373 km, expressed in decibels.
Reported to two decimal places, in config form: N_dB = 0.58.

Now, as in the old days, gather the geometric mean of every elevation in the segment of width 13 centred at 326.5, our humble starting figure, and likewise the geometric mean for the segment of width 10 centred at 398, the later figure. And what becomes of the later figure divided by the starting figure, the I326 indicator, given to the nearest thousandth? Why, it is 0.974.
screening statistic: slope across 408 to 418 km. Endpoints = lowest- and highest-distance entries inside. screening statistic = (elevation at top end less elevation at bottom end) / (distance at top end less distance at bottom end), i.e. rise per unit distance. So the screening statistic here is 0.0021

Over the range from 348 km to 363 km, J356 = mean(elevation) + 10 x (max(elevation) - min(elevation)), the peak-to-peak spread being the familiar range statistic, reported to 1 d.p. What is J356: 2.5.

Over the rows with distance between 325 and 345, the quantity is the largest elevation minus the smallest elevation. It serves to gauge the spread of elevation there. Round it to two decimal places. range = 0.14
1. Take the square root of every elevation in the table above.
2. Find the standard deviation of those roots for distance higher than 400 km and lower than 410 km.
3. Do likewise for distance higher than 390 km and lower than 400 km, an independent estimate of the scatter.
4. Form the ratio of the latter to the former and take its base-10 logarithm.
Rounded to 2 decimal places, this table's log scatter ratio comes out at 0.25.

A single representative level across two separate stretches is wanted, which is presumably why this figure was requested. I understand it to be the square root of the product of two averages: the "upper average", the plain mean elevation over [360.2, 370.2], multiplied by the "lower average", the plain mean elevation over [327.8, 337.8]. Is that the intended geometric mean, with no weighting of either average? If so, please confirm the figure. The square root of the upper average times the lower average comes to 1.101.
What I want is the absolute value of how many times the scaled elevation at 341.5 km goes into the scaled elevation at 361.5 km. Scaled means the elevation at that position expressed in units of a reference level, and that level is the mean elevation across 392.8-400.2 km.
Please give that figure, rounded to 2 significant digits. 0.96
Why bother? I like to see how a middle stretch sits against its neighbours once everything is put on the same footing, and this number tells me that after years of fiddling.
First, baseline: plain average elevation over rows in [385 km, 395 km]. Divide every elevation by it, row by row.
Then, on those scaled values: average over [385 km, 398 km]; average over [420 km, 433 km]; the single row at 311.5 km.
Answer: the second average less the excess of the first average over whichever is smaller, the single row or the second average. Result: 0.98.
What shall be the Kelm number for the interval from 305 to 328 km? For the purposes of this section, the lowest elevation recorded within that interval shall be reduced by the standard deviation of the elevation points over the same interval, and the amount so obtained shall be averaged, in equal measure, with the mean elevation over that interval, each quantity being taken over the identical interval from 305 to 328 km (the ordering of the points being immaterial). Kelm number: 1.06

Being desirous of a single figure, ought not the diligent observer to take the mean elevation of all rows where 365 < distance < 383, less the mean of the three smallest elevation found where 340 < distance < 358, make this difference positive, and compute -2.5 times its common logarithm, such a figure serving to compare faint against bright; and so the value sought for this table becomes 2.8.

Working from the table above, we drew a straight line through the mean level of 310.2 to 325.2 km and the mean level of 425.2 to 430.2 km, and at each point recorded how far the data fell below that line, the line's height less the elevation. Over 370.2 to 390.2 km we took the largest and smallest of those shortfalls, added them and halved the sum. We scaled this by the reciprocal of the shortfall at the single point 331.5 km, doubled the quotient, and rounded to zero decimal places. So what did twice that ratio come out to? 0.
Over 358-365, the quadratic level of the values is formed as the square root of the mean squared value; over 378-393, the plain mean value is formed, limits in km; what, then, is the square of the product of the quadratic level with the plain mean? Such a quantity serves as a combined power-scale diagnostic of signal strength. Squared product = 1.55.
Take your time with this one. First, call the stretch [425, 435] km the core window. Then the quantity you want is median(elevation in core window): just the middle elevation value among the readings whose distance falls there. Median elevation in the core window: 1.09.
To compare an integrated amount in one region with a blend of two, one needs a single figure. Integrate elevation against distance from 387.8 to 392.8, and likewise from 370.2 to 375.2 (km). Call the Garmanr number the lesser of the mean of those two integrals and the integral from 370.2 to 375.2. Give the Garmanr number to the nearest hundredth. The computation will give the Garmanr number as 5.45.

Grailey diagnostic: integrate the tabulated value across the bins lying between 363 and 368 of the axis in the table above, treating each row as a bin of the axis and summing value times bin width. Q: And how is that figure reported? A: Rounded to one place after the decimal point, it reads 5.7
